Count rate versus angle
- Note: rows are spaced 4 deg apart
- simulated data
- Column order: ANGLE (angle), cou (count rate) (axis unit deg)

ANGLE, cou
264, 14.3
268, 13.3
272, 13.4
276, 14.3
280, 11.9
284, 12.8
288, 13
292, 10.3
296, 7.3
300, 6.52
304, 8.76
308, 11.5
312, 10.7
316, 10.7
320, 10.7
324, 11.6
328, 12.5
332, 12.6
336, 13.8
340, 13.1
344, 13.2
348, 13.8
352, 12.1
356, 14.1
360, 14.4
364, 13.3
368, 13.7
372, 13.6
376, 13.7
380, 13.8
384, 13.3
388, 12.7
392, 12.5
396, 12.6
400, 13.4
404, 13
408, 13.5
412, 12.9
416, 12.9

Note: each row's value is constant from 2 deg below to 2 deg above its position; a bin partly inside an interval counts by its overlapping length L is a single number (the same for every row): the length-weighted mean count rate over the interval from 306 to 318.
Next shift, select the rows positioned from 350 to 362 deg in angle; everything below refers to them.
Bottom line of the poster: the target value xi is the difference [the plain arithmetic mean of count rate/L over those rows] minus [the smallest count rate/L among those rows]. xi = 0.131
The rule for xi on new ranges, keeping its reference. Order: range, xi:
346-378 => 0.136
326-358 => 0.096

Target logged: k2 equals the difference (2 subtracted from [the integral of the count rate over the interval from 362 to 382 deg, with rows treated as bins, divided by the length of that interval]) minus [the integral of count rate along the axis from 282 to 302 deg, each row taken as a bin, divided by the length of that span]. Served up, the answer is 1.6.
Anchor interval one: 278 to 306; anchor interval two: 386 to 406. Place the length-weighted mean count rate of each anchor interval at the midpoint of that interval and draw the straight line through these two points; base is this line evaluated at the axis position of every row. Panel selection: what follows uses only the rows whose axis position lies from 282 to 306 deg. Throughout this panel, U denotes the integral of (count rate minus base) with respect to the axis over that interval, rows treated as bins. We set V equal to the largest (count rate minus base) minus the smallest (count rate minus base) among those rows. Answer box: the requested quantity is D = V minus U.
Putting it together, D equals 15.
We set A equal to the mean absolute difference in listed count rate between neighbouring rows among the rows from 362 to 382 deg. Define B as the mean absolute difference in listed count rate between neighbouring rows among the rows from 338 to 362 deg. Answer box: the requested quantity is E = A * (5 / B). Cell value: 1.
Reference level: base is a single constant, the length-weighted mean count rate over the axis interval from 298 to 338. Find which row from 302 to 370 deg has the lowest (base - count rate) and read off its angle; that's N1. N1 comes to 360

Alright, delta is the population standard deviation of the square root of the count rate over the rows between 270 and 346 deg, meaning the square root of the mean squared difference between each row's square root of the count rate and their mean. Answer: 0.32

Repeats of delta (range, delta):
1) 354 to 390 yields 0.06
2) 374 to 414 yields 0.06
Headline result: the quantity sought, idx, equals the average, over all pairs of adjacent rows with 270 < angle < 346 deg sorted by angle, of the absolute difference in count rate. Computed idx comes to 1.14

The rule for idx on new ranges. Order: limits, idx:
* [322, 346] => 0.60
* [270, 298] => 1.68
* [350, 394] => 0.54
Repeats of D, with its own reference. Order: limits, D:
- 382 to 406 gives -2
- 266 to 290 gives -79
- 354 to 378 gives -41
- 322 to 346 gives -37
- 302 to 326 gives 3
